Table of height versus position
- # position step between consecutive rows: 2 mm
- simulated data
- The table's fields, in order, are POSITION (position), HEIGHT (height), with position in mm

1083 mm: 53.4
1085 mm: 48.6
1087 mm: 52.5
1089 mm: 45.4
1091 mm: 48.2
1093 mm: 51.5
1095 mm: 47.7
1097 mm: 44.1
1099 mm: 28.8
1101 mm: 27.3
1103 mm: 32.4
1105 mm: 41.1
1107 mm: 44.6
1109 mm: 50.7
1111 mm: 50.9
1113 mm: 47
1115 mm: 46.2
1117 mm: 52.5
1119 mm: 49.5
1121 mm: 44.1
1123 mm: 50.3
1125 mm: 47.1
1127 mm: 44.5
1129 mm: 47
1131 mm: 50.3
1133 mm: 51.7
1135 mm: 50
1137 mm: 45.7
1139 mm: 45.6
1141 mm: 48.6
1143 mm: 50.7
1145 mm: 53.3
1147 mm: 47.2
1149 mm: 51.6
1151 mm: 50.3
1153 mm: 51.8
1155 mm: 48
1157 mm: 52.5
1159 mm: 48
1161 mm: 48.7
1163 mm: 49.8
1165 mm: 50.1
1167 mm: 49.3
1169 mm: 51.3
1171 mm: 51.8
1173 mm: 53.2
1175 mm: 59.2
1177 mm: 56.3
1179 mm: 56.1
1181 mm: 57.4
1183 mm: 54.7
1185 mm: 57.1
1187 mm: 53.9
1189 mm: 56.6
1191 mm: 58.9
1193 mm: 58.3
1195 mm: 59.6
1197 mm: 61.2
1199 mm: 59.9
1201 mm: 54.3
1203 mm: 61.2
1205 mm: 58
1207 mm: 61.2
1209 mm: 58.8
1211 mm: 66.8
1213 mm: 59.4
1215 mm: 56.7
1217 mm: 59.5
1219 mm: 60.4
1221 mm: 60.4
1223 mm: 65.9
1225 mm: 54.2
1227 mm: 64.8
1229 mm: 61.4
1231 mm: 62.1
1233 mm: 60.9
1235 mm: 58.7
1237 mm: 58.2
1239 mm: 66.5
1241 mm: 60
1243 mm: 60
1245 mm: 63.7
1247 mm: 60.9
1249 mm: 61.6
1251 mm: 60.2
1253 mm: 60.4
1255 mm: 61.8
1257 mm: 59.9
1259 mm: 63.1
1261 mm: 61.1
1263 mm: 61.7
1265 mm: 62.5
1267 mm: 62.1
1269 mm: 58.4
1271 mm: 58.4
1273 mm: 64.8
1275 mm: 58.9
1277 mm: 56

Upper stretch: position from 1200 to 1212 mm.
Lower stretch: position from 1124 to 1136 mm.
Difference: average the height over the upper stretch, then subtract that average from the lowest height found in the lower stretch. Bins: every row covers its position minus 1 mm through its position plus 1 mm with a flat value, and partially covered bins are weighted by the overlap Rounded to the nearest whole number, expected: -16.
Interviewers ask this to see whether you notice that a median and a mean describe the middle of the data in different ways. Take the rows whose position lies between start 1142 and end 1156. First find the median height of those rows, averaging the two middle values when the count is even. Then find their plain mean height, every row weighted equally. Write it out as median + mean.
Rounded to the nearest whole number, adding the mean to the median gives 101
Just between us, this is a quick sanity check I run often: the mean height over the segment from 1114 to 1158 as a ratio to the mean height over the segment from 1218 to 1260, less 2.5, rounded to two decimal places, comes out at -1.70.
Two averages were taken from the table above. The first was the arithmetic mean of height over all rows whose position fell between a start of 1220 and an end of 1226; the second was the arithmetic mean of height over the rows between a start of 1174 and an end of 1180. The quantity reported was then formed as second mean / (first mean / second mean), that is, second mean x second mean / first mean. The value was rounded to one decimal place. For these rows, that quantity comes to 54.4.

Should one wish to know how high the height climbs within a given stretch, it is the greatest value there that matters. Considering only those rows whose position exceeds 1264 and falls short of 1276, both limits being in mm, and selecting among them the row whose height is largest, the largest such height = 64.8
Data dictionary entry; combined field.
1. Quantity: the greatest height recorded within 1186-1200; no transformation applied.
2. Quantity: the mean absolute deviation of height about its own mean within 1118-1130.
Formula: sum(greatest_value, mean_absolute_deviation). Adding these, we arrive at 63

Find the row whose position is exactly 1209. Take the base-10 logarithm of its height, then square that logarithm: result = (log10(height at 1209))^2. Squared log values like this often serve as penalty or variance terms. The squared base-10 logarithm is 3.13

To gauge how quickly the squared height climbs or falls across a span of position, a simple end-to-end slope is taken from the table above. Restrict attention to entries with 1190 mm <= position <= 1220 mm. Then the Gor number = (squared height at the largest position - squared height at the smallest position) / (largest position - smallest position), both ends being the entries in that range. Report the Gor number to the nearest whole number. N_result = 6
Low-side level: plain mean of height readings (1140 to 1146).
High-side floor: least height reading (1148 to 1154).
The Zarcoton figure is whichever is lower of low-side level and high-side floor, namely 50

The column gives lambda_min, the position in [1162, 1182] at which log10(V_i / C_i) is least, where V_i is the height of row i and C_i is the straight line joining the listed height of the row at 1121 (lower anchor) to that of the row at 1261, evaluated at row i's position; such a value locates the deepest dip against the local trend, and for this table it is 1167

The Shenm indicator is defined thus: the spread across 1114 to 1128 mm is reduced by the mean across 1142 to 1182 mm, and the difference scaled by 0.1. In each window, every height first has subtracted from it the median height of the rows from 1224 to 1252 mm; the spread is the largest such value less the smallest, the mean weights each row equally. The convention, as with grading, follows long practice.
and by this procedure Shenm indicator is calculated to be 1.7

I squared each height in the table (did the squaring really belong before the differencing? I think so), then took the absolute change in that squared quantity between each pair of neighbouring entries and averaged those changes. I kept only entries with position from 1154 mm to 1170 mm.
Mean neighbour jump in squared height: 199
